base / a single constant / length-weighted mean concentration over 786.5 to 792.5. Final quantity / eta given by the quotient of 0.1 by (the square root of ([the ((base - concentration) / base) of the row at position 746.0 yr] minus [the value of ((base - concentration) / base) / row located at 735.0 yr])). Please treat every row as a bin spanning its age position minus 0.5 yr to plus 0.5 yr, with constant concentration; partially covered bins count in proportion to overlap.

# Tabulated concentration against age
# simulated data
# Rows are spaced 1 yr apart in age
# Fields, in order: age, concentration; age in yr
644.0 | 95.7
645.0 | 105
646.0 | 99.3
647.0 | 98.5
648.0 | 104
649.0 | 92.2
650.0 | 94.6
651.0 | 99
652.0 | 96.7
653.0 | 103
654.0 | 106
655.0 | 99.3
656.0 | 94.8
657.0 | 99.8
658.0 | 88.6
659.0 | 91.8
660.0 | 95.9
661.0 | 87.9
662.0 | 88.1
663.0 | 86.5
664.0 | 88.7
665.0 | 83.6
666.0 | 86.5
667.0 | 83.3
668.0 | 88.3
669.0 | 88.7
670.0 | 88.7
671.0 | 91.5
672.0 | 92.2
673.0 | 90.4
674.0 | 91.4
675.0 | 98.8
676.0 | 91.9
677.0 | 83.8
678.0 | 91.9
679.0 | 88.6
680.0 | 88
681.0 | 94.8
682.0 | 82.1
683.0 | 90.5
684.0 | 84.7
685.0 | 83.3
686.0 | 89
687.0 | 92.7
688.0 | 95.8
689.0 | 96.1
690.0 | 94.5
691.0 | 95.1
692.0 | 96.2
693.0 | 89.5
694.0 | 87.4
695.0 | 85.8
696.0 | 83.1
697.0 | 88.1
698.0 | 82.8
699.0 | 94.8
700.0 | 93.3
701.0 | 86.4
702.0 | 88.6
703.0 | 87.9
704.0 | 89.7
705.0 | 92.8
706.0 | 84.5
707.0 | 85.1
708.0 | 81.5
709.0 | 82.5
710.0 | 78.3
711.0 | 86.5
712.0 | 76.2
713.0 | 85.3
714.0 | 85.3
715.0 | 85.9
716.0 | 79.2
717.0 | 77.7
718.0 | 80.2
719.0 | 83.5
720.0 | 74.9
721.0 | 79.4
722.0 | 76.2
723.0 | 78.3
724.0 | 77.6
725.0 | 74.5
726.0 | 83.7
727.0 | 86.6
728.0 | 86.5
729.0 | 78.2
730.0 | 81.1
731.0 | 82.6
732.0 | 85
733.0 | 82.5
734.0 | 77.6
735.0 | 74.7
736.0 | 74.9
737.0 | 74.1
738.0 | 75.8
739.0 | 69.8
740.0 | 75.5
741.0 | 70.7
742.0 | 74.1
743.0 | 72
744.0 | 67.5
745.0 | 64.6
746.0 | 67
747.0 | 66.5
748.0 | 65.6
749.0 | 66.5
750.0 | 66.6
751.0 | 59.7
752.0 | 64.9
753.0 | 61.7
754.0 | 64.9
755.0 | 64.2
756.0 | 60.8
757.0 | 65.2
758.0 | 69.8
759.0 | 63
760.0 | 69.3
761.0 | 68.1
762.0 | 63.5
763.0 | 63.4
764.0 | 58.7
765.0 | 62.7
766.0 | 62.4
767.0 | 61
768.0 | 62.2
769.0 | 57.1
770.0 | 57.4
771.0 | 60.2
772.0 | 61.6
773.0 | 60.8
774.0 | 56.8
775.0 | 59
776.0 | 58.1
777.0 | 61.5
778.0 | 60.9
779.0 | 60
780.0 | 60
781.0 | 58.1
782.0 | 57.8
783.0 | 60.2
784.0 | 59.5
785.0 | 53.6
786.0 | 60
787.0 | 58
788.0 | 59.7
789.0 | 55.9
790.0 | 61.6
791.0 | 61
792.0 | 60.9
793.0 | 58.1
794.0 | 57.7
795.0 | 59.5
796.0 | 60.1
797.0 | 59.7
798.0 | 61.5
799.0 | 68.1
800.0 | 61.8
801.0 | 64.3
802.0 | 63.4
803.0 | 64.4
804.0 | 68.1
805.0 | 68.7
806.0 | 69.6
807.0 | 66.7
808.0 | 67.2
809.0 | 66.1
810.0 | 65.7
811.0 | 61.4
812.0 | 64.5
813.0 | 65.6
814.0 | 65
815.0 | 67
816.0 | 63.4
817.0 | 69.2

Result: 0.278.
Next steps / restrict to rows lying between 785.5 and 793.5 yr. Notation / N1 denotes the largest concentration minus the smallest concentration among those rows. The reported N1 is 5.7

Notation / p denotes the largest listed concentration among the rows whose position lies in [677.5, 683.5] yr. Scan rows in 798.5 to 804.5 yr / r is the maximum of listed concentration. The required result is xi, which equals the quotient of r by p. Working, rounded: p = 94.8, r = 68.1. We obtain 0.72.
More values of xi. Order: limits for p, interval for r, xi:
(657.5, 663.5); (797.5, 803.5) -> 0.71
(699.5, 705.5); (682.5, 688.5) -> 1.03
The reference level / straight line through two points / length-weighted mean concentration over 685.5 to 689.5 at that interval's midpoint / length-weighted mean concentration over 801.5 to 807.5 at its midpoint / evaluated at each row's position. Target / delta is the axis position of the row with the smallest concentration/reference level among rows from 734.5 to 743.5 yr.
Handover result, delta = 739.0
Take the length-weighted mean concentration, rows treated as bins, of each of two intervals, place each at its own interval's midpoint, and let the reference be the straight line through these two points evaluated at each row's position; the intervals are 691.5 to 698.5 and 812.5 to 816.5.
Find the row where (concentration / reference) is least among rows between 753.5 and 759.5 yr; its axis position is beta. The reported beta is 756.0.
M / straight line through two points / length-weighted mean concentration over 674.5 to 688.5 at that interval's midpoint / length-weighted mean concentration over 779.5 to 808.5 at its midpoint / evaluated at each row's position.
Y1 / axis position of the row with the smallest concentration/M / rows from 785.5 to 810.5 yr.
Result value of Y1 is 789.0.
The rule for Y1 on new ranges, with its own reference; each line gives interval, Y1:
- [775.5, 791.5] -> 785.0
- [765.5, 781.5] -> 769.0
